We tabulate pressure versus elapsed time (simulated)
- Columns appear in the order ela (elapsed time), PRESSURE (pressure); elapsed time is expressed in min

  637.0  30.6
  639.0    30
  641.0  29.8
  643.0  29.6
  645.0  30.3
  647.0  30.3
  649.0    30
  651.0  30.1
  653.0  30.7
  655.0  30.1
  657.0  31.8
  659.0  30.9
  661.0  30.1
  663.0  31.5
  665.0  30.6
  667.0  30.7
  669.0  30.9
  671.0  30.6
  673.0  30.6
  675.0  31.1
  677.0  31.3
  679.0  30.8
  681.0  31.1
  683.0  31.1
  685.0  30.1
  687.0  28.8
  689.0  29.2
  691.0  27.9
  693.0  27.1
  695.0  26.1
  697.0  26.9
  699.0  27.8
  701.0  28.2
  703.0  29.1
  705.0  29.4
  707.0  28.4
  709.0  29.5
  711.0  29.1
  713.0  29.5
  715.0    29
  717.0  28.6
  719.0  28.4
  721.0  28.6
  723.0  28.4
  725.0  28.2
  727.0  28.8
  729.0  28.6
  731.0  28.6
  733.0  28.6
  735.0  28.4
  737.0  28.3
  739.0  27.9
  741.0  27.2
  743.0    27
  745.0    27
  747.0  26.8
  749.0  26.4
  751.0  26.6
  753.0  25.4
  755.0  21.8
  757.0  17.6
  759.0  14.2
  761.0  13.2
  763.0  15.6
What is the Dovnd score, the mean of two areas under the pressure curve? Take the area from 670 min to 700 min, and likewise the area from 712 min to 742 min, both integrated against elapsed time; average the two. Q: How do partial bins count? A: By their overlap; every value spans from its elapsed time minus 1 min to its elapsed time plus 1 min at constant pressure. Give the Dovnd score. 868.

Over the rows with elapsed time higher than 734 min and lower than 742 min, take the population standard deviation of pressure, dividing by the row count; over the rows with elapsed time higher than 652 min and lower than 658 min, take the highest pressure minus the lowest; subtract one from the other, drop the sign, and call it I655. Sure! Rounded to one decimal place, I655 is 1.2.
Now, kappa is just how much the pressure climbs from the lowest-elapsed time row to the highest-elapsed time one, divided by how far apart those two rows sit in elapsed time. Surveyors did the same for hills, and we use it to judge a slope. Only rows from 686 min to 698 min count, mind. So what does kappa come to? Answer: -0.19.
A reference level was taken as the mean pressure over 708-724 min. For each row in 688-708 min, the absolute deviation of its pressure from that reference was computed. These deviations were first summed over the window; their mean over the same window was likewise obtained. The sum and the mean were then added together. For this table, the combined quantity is 12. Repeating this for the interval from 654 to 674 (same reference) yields 21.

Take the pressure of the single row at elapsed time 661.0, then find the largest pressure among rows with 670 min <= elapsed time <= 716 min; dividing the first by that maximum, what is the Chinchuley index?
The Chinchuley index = 0.962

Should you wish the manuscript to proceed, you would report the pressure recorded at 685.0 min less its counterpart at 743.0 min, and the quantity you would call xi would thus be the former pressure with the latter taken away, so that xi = 3.1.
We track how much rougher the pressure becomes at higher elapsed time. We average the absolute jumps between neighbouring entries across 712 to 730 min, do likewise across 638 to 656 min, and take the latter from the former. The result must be 0.0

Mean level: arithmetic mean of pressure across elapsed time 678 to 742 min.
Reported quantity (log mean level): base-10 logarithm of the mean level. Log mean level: 1.458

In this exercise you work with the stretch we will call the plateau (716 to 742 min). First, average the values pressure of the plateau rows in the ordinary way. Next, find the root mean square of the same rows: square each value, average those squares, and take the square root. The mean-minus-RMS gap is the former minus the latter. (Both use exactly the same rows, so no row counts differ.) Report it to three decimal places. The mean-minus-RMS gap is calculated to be -0.003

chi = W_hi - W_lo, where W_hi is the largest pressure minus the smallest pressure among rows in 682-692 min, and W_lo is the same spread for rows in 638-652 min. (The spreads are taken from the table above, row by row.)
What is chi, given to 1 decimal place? 2.5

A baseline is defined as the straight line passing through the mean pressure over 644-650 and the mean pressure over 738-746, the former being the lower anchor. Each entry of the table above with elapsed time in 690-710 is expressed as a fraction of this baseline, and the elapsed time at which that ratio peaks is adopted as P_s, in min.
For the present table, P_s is 709.0 min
